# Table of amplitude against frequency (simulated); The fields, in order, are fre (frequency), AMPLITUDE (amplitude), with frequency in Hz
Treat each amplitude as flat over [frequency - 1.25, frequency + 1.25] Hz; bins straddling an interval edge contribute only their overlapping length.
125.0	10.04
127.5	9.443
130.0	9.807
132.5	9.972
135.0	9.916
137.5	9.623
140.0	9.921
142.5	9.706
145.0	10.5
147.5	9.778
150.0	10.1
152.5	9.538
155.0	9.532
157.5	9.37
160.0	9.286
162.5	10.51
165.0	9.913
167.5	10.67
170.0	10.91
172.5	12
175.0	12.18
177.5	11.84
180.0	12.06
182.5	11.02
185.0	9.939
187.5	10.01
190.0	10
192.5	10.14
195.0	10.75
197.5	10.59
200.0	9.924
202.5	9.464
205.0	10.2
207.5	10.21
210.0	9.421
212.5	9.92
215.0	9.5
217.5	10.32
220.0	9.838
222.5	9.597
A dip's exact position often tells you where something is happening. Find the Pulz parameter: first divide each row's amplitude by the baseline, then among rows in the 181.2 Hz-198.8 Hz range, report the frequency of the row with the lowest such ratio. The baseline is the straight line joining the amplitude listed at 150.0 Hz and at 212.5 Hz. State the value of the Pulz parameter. 185.0 Hz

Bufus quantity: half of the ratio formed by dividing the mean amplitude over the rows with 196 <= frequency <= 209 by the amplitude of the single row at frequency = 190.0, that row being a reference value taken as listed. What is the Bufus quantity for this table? 0.50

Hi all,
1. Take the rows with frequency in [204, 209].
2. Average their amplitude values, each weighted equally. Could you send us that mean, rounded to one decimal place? 10.2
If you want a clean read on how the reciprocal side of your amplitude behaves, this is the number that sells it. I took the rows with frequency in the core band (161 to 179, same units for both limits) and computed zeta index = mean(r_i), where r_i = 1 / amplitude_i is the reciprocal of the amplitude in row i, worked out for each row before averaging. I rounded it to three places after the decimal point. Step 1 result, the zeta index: 0.090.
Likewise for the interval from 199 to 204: 0.103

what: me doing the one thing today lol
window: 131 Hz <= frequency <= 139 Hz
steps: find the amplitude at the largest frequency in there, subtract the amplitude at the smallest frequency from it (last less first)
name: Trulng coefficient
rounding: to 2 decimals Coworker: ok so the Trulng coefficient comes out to -0.35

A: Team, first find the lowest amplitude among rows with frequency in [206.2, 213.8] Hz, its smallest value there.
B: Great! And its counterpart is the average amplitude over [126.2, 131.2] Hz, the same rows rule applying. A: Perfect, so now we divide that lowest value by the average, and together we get 0.98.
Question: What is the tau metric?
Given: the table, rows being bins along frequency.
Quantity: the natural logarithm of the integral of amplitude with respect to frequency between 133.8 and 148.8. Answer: 5.00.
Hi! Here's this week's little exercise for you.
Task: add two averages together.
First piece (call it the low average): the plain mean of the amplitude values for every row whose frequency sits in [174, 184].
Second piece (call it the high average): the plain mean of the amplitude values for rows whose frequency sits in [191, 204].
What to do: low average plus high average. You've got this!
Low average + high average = 21.9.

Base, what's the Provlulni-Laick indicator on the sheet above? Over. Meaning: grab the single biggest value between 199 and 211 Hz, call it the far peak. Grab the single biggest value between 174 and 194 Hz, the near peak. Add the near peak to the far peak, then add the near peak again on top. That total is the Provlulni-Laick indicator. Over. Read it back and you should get 34.6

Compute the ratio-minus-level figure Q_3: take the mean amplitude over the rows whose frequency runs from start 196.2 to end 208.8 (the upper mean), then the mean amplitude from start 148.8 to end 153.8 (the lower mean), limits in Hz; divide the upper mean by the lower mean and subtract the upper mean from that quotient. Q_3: -9.05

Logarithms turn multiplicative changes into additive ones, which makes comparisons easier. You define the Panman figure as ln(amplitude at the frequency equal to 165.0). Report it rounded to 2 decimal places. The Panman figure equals 2.29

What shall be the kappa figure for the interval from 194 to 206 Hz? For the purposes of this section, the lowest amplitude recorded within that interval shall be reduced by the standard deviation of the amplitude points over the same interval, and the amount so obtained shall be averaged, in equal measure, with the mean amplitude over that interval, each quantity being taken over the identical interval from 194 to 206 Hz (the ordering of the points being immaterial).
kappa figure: 9.6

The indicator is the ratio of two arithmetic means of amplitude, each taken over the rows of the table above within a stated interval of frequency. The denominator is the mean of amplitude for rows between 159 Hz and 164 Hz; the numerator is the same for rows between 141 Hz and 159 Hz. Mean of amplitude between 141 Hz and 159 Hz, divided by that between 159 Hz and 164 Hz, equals 0.99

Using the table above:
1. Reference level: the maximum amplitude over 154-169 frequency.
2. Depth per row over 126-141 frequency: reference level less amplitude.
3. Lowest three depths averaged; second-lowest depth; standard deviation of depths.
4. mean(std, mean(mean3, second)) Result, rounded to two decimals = 0.47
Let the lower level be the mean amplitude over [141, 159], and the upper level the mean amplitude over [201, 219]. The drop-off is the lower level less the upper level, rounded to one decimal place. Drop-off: -0.1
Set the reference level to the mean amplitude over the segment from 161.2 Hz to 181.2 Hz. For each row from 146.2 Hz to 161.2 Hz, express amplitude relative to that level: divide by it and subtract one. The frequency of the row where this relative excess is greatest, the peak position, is 150.0 Hz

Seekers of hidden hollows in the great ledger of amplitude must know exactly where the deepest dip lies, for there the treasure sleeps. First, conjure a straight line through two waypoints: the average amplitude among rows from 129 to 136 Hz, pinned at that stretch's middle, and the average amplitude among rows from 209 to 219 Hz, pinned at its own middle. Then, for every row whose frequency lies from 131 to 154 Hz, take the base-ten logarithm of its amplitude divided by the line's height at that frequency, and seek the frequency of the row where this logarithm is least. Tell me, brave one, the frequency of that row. 152.5 Hz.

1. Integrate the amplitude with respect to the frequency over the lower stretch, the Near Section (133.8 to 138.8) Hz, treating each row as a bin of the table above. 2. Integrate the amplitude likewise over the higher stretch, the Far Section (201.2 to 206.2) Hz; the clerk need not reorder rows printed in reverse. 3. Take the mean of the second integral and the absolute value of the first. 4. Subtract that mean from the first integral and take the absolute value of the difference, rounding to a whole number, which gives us 0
